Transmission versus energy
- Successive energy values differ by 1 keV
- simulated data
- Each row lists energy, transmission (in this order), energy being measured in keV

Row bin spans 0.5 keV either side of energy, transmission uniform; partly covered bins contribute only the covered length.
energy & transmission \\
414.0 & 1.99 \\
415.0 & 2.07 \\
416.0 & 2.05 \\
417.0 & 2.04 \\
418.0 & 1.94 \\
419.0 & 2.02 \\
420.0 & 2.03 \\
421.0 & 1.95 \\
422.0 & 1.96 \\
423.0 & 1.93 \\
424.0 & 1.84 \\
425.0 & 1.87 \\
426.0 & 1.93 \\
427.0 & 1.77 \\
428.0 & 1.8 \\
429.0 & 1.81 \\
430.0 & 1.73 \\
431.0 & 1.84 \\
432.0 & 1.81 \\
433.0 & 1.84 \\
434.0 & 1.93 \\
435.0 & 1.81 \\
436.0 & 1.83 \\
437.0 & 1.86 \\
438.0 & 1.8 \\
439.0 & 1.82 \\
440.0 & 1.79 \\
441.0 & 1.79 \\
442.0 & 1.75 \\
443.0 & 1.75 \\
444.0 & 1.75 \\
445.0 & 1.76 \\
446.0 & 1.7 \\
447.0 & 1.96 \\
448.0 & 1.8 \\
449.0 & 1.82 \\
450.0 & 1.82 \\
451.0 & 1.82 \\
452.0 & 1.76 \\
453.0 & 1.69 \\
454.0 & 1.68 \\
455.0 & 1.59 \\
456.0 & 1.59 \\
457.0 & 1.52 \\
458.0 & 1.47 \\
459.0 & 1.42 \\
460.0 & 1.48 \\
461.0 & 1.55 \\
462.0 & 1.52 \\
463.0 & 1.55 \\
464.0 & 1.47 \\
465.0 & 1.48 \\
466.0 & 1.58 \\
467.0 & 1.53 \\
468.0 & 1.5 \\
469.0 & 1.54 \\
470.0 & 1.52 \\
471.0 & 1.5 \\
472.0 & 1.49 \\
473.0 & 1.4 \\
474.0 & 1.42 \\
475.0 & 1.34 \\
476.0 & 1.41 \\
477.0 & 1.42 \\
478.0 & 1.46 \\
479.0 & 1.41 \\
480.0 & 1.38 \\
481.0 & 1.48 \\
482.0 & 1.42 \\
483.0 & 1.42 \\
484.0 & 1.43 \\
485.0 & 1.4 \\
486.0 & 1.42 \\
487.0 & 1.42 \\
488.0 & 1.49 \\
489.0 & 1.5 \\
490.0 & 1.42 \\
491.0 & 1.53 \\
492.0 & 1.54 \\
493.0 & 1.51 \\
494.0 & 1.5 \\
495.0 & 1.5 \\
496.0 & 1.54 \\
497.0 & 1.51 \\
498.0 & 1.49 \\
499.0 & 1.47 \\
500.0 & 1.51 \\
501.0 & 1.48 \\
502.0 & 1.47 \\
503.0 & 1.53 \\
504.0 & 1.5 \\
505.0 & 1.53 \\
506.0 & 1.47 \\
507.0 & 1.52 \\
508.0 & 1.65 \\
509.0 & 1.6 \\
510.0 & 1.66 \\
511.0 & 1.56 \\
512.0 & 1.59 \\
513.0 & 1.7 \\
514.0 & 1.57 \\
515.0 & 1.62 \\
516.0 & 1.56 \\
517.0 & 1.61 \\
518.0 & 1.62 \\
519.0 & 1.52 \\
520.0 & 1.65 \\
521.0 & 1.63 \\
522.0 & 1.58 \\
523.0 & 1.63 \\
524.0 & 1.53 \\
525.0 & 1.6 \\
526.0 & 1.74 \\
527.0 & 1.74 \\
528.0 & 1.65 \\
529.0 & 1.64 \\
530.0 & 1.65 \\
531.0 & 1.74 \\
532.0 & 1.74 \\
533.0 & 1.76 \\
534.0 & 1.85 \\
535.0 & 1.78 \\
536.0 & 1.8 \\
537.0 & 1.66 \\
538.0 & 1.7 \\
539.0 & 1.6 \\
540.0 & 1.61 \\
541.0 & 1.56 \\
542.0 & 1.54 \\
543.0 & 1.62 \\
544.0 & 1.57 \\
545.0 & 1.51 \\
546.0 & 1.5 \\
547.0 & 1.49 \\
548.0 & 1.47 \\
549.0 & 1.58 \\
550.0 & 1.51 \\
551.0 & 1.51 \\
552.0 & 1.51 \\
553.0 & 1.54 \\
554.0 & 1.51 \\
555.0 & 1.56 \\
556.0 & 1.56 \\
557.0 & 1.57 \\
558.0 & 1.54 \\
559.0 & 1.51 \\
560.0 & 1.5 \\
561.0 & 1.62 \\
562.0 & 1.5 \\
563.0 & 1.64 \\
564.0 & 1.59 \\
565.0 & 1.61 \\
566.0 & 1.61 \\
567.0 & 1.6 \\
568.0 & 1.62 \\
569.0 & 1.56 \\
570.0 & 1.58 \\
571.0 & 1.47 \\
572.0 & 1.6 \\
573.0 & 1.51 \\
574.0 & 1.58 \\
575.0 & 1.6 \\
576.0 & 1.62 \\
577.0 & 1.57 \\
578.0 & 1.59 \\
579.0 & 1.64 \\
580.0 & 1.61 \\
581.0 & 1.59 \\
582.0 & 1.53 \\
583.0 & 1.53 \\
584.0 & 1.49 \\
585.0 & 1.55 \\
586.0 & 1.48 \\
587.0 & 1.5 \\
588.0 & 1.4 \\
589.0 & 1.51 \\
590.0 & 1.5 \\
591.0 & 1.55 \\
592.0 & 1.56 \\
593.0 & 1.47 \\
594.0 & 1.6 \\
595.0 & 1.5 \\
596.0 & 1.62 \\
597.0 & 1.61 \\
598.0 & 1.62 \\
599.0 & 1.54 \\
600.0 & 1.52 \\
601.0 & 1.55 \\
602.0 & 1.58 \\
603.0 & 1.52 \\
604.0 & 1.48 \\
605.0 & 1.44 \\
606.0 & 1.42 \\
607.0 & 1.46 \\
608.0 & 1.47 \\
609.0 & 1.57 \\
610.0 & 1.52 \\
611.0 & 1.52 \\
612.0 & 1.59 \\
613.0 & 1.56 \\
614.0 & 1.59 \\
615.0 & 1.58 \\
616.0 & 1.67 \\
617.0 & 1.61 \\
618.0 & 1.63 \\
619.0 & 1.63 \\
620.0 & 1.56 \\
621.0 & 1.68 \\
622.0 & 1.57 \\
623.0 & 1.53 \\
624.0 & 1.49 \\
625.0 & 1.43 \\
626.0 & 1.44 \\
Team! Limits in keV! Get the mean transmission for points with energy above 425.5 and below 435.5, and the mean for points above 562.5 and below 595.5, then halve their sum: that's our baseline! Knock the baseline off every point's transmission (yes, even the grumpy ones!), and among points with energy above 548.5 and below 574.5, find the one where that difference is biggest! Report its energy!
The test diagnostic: 563.0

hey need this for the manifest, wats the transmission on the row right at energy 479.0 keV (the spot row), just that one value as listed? 1.41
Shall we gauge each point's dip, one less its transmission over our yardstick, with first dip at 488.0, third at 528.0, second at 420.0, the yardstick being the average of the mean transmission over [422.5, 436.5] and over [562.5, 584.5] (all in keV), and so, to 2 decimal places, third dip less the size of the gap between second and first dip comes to -0.28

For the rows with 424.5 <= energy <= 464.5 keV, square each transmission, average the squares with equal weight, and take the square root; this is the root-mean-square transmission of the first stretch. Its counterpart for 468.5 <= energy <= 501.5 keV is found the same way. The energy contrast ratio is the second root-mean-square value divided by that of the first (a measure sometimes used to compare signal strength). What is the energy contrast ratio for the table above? 0.84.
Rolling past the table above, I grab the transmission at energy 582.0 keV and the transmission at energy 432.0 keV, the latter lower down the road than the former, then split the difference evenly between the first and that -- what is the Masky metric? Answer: 1.67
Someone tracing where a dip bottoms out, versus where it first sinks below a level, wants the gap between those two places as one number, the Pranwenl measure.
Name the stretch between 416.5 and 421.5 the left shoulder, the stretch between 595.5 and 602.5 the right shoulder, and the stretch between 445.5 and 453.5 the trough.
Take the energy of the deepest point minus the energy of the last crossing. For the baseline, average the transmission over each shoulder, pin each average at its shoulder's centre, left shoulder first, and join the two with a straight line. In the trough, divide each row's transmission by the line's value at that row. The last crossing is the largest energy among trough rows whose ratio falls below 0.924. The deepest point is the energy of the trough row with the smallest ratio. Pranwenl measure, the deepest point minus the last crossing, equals -7 keV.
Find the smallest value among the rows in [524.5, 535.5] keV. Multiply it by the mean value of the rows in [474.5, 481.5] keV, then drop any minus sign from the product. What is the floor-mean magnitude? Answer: 2.26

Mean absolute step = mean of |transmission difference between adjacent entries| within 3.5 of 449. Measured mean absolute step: 0.083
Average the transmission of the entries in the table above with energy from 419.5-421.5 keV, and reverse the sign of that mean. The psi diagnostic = -1.99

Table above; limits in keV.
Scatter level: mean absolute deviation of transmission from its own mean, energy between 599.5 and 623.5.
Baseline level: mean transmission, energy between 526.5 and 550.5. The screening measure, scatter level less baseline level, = -1.58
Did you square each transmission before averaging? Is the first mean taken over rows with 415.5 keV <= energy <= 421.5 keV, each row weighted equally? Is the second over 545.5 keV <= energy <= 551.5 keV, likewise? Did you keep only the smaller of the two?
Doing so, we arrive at 2.28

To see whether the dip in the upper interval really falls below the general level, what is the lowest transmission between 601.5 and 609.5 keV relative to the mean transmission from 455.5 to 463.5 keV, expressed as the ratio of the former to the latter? 0.94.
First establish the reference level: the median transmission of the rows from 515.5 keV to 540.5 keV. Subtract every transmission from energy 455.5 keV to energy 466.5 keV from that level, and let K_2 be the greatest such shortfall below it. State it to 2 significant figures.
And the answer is 0.23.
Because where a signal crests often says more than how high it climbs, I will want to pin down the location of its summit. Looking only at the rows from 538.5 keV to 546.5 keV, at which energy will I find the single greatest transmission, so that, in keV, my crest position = 543.0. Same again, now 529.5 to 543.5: 534.0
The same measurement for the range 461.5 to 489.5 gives 466.0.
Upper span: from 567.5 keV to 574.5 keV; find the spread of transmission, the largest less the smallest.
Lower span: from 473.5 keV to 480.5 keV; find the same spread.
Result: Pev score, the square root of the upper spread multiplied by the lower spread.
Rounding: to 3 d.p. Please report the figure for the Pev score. 0.134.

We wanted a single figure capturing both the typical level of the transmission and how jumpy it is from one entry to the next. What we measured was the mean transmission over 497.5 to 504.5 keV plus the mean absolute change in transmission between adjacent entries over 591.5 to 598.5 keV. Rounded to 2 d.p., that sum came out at 1.57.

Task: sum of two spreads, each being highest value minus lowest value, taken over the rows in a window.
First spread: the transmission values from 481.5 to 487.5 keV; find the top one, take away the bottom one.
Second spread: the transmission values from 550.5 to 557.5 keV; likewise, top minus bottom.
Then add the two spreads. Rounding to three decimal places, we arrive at 0.090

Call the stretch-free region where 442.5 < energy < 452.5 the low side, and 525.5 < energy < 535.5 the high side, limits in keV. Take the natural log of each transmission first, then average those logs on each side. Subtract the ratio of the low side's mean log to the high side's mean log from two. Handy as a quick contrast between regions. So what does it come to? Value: 0.93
